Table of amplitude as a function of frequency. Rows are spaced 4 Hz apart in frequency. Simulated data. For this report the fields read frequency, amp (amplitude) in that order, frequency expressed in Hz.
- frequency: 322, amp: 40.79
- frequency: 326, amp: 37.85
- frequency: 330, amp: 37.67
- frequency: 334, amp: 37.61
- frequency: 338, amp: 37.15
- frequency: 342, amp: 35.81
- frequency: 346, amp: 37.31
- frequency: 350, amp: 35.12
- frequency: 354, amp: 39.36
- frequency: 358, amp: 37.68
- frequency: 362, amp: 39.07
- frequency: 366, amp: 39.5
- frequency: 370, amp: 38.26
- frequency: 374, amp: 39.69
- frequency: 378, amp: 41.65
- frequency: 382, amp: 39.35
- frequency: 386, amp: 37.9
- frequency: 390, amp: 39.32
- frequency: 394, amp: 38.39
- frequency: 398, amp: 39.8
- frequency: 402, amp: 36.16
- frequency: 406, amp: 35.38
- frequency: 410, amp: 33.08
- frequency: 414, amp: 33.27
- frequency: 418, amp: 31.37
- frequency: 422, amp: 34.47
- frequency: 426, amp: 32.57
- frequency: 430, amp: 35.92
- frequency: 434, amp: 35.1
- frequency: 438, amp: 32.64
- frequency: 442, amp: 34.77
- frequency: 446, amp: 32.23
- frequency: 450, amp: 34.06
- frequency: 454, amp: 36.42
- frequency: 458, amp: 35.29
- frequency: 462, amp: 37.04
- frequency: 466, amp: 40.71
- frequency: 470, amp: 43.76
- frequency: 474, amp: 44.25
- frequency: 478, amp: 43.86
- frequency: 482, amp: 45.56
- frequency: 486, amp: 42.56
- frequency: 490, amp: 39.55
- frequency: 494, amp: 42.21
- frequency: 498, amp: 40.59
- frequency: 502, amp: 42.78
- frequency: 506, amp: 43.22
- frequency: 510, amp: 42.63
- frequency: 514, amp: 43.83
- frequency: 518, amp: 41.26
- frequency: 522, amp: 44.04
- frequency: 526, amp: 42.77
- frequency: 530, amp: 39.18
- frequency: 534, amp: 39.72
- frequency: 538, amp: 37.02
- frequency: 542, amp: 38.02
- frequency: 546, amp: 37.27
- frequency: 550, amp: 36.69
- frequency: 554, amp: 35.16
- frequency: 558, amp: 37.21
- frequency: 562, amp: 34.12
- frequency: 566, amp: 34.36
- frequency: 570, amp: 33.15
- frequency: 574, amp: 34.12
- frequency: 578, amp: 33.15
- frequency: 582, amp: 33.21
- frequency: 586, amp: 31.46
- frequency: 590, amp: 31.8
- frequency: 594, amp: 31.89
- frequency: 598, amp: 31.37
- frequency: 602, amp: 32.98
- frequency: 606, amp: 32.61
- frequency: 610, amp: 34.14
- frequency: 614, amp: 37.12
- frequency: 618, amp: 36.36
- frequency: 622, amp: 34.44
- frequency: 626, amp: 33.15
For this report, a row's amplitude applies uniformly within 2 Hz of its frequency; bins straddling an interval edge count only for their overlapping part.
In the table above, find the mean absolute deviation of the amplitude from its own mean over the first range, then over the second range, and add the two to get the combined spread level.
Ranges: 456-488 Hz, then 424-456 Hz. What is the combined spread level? 4.3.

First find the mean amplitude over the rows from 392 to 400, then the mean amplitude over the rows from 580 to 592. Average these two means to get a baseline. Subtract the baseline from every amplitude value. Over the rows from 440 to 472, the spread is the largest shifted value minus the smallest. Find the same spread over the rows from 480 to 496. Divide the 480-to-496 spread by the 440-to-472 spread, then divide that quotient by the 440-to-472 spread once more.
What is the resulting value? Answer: 0.0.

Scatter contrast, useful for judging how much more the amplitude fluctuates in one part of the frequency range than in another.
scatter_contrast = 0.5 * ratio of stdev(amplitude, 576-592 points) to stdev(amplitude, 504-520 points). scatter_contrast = 0.41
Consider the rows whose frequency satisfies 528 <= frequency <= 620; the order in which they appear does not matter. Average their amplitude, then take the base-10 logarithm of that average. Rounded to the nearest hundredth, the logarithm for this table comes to 1.54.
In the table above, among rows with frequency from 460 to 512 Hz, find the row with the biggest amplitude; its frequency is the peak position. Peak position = 482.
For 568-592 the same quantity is 574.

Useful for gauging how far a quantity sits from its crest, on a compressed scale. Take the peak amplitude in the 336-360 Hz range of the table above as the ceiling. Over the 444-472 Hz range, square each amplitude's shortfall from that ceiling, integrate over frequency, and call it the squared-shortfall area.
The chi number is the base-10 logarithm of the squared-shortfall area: 2.7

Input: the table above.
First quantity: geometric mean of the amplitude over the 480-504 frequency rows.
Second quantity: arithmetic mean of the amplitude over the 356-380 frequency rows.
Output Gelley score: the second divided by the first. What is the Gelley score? 0.93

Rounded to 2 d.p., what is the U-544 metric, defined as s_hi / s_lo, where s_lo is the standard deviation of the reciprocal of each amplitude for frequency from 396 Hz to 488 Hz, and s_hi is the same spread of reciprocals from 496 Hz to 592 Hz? 0.96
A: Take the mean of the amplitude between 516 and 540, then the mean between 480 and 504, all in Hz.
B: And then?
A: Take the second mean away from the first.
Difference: -1.5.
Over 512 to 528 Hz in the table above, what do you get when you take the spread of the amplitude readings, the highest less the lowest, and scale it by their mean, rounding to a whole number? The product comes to 119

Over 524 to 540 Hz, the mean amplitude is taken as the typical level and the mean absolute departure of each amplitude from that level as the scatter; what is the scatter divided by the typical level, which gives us 0.040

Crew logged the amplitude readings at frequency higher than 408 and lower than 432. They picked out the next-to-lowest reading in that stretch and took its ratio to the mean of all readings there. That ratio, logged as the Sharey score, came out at 0.97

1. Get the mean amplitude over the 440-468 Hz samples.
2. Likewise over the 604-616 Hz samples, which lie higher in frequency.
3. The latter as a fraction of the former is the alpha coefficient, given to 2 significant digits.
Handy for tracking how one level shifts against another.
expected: 0.97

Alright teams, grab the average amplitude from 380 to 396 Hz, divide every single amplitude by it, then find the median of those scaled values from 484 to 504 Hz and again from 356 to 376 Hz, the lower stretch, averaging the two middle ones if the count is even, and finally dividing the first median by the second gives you 1.08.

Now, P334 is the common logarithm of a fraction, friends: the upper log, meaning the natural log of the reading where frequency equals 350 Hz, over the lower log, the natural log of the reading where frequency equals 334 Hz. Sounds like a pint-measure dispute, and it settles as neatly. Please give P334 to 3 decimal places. -0.008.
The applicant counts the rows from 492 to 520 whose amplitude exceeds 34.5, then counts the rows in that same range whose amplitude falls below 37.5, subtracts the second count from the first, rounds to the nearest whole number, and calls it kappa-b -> 7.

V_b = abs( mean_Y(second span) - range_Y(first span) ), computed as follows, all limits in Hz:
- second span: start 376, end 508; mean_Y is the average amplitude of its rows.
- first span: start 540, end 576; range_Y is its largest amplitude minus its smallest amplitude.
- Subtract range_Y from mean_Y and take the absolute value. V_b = 33.2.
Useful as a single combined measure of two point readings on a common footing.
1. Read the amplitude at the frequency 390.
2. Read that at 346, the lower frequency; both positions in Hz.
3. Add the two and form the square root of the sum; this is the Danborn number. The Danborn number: 8.8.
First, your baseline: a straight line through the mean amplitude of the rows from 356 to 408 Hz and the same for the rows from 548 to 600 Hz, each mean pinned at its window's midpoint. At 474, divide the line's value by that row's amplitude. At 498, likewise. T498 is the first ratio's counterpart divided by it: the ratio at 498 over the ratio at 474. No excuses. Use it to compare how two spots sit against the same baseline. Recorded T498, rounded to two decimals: 1.07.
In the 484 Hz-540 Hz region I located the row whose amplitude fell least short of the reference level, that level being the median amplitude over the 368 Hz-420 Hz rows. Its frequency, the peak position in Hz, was 522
